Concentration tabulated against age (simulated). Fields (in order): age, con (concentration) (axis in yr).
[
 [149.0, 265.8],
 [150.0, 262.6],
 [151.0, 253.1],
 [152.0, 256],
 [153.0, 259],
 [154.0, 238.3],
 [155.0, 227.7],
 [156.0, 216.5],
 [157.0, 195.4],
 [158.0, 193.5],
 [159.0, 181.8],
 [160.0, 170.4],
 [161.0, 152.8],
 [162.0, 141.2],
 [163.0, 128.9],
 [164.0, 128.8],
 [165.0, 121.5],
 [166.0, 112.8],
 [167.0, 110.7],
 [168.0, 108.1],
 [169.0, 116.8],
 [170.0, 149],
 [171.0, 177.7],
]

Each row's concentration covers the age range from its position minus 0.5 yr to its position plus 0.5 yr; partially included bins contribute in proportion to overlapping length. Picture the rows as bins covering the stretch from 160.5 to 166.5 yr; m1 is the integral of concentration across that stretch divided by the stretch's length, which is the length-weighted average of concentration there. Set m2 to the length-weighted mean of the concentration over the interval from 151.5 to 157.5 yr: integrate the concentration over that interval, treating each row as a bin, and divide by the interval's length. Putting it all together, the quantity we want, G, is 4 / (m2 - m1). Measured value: 0.040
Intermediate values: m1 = 131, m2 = 232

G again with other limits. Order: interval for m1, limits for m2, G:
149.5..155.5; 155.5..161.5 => -0.062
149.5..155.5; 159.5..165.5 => -0.037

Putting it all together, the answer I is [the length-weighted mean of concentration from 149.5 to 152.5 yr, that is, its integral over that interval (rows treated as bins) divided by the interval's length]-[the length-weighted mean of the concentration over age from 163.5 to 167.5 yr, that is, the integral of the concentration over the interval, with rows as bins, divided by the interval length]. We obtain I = 139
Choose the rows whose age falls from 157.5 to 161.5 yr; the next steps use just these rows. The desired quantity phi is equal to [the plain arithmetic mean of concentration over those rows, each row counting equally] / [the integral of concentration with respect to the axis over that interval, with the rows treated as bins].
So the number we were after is 0.25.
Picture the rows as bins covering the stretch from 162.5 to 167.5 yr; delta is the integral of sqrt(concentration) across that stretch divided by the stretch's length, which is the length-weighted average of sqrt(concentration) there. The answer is 11.0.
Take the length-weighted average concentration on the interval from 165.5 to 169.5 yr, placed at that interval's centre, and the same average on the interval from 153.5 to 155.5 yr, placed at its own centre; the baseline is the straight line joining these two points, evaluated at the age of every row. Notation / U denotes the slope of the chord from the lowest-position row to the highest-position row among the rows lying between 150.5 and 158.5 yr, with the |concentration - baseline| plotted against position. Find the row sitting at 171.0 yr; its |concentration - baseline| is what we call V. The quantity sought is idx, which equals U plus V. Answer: 97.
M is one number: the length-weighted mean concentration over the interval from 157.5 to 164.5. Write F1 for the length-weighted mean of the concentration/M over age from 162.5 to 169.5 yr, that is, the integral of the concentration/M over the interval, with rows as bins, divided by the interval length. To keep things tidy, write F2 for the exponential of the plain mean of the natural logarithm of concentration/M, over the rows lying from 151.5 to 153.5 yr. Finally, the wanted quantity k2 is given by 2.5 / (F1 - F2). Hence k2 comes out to -3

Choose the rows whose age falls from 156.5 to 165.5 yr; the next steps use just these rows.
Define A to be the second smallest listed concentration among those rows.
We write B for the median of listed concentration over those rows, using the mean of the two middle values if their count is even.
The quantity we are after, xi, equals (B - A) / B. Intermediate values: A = 128.8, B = 153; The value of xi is 0.157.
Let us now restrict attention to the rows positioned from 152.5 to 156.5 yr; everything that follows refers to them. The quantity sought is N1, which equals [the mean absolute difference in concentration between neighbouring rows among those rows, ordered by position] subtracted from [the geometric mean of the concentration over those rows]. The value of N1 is 221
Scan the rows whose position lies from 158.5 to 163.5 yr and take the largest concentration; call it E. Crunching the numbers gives 181.8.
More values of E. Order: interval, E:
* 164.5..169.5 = 121.5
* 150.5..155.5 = 259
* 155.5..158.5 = 216.5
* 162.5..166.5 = 128.9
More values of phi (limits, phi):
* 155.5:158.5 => 0.33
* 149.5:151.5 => 0.50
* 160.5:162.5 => 0.50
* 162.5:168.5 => 0.17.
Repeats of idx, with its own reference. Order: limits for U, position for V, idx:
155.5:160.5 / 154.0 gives 3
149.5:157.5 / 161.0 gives 20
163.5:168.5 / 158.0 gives 3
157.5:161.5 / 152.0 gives 5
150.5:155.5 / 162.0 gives 19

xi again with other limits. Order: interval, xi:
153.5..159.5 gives 0.060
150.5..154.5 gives 0.006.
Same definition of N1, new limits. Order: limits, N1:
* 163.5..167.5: 112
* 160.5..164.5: 130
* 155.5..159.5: 185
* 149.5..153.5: 253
